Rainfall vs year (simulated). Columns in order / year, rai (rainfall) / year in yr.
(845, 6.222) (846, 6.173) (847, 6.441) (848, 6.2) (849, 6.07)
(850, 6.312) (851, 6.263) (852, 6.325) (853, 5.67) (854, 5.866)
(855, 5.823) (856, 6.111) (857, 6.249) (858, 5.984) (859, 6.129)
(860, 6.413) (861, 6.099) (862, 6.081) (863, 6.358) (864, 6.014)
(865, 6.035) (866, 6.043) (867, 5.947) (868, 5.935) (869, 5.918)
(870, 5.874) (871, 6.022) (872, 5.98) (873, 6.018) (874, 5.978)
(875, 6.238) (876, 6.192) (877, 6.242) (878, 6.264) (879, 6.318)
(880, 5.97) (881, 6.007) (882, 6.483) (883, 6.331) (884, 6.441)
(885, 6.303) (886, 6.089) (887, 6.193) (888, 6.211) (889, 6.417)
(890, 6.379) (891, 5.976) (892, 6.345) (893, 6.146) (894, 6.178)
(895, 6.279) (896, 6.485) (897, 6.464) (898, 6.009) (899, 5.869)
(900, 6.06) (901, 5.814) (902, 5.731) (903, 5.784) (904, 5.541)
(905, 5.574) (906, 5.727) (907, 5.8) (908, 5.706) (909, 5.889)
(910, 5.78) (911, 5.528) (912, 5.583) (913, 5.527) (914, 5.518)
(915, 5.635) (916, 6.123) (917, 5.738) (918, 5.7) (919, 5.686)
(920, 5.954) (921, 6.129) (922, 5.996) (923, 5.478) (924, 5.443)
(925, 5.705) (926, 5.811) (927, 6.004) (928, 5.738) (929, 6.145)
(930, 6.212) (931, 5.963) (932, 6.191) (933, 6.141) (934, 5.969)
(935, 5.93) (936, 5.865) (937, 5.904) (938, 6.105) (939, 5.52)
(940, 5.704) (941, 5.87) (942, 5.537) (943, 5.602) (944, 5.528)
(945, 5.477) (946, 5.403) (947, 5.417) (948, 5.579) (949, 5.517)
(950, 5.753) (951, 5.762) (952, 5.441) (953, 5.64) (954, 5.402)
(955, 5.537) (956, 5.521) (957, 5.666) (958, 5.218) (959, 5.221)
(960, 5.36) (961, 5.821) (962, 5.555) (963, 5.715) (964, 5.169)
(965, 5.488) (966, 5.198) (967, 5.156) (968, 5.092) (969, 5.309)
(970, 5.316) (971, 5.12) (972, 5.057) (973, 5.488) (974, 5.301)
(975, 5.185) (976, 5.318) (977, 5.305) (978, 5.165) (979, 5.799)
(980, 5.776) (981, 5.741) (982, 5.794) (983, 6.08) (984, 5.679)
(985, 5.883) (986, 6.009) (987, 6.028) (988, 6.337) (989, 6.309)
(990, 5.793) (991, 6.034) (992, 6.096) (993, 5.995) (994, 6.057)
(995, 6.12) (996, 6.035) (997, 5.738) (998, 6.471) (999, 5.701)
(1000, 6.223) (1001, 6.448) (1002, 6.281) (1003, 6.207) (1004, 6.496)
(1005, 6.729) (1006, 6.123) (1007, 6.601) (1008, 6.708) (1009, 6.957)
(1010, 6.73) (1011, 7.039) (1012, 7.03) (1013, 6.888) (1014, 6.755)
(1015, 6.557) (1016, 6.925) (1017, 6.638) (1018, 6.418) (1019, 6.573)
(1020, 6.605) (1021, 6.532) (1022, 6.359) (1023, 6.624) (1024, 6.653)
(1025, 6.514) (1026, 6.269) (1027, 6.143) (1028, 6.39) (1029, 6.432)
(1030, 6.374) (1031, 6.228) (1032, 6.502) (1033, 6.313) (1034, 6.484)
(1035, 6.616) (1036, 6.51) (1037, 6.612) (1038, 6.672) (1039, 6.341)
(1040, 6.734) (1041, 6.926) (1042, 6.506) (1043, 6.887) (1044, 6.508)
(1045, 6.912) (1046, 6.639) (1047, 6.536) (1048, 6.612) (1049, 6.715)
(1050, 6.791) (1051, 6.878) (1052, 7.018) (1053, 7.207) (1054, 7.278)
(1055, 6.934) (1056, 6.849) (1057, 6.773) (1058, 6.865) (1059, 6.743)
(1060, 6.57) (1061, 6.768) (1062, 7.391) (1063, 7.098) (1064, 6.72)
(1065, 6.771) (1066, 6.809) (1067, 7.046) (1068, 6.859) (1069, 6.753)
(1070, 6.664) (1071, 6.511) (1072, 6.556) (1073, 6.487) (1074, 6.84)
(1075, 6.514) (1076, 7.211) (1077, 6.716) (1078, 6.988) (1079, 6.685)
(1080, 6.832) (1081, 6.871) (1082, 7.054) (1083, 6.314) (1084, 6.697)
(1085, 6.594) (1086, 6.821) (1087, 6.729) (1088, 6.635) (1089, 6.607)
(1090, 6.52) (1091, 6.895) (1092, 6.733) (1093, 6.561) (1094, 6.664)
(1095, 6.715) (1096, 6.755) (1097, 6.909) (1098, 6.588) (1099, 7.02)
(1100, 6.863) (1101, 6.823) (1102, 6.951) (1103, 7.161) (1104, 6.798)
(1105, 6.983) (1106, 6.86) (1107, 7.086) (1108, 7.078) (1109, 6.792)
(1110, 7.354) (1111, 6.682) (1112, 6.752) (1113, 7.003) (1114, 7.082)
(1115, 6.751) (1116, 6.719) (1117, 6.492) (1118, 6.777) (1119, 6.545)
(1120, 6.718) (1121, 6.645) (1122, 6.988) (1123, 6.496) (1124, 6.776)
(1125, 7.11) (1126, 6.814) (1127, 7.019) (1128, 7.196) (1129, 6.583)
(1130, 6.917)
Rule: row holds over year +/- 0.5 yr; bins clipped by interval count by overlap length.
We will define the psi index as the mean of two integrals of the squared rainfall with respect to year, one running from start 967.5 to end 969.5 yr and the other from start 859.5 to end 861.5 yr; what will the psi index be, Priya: 66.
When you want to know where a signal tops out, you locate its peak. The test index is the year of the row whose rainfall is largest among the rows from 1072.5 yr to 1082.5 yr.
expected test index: 1076 yr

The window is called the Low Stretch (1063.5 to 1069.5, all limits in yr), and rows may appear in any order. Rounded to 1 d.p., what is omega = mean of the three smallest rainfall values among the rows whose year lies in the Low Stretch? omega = 6.7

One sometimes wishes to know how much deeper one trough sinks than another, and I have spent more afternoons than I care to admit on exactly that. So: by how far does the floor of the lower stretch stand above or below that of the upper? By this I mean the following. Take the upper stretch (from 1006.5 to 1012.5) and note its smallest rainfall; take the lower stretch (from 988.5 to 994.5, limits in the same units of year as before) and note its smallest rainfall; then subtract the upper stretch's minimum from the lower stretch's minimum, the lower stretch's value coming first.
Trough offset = -0.8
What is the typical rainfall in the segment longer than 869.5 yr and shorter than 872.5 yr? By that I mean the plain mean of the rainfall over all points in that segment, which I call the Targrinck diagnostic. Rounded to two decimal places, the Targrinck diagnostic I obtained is 5.96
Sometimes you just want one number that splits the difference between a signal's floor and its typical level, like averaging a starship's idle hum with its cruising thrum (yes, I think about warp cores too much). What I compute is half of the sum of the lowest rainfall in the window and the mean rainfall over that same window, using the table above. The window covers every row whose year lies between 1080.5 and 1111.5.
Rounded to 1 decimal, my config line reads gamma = 6.6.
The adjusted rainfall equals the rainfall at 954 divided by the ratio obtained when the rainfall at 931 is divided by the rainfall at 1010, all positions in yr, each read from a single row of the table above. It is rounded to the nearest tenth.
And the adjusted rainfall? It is 6.1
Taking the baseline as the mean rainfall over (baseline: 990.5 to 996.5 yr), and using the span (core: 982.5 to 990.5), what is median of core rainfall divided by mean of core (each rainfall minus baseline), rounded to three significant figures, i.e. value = -145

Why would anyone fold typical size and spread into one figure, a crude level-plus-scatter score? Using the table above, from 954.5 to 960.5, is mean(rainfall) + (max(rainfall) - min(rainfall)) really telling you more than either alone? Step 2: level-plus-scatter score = 5.87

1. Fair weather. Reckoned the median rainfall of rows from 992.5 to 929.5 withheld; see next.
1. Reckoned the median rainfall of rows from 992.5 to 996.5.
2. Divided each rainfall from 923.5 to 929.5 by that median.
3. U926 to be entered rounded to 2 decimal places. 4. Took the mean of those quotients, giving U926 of 0.96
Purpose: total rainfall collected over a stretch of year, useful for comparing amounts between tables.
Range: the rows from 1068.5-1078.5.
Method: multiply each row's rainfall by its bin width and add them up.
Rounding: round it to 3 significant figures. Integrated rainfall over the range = 67.2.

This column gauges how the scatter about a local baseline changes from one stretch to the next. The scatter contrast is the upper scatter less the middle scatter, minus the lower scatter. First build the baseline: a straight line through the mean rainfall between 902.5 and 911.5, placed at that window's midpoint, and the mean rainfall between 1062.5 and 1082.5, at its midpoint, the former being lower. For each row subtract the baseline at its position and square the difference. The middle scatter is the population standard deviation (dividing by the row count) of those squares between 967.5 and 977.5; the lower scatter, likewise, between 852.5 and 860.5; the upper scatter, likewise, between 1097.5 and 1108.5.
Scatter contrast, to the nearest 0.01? -0.46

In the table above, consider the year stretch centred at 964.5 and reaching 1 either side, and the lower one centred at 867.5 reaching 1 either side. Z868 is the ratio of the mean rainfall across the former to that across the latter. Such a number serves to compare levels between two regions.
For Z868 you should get 0.90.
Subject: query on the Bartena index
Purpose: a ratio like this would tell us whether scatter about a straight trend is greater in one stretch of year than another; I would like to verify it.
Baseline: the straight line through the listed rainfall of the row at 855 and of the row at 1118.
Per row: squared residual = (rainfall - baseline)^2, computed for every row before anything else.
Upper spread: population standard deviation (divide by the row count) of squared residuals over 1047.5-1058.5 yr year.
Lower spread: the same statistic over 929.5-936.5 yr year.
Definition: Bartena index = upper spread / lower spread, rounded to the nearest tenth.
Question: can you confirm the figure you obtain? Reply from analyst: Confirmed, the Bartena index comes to 8.6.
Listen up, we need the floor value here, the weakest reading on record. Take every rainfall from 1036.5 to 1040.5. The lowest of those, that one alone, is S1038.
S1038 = 6.341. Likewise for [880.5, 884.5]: 6.007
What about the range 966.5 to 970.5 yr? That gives 5.092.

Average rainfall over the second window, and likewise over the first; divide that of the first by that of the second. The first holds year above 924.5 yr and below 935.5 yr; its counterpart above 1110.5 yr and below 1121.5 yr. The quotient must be 0.89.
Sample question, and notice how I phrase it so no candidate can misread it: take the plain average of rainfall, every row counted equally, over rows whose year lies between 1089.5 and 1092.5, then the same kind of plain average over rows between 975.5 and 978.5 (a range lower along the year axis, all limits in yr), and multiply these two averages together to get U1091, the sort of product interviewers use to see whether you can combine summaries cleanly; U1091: 35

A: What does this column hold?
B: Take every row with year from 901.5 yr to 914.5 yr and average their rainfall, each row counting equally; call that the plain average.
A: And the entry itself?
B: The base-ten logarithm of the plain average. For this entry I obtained 0.753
